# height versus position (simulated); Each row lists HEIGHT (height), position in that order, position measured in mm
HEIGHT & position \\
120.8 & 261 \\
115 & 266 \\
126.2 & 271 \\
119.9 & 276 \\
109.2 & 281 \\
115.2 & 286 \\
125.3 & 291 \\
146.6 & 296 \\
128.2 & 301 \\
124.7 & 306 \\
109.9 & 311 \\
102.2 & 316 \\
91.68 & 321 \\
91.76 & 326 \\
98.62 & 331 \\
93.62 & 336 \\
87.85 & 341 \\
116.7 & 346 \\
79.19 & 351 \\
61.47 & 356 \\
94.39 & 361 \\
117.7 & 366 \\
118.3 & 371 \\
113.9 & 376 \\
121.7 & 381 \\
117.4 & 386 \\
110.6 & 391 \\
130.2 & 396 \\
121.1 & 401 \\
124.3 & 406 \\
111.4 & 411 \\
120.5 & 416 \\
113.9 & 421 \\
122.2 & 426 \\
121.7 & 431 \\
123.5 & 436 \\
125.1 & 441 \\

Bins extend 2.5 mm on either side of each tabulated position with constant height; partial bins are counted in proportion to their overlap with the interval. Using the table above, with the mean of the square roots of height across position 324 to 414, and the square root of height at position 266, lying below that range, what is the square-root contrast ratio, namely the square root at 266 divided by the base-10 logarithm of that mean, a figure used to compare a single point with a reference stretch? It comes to 10.6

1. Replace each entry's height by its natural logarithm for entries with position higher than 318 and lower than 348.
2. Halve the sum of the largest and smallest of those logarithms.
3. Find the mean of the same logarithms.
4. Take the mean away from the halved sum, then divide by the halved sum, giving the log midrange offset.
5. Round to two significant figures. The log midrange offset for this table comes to 0.011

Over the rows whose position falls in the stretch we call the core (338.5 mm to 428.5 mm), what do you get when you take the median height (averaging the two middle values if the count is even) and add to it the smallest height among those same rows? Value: 179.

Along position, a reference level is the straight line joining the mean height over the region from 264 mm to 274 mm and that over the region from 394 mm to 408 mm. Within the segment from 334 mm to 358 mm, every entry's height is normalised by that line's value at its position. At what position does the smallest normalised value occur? 356 mm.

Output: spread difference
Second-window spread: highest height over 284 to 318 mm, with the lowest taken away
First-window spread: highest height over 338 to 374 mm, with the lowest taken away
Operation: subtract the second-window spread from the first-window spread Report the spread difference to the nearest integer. 12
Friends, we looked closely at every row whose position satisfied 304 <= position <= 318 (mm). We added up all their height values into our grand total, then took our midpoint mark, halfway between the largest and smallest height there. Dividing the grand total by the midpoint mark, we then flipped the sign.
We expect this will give -3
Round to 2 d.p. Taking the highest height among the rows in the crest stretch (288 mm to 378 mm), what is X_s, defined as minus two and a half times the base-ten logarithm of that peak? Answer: -5.42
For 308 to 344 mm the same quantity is -5.10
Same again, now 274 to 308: -5.42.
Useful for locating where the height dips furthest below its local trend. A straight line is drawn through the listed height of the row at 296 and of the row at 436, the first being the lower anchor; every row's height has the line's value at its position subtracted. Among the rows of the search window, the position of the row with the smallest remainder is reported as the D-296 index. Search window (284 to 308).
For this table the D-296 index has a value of 286 mm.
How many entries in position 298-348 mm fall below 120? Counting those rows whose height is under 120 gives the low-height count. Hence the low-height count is 8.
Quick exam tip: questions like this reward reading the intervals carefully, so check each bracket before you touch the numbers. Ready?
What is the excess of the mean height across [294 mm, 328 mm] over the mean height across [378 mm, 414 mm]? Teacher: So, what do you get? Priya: -6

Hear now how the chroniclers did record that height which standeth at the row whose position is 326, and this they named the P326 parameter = 91.76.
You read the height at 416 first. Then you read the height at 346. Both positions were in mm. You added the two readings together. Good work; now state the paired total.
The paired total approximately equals 237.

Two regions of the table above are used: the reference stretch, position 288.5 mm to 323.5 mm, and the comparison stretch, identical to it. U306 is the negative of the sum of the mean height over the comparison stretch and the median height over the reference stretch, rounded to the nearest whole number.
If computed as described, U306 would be -243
